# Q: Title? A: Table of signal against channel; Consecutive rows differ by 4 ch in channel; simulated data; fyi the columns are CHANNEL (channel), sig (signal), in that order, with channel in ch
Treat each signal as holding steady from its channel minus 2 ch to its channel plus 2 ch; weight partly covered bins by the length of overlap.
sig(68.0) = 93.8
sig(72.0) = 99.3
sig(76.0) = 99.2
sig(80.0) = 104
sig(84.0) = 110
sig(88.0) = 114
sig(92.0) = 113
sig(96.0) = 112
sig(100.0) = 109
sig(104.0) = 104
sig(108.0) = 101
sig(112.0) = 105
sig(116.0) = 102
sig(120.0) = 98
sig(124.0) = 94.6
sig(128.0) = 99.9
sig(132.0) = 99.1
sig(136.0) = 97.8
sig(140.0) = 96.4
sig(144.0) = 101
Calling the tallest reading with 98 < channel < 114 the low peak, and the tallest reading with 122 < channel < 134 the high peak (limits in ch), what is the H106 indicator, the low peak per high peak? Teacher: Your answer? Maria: 1.09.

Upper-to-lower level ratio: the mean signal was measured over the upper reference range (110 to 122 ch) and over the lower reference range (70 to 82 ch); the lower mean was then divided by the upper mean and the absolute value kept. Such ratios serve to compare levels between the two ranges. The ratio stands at 0.99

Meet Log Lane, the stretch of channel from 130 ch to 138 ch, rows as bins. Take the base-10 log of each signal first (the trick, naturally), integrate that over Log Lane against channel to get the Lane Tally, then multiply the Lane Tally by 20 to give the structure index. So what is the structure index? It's 319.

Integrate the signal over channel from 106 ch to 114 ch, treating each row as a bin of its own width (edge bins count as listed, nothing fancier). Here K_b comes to 824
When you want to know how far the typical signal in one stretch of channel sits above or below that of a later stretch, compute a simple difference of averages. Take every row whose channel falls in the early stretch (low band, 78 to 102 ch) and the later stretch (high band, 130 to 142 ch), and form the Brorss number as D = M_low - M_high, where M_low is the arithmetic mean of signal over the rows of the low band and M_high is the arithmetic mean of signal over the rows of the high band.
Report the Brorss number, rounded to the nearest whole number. 13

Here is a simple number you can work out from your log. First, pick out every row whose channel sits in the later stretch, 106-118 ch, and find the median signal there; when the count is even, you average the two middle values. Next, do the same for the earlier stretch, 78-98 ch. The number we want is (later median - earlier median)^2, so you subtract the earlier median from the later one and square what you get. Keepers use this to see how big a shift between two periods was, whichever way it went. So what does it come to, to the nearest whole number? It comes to 100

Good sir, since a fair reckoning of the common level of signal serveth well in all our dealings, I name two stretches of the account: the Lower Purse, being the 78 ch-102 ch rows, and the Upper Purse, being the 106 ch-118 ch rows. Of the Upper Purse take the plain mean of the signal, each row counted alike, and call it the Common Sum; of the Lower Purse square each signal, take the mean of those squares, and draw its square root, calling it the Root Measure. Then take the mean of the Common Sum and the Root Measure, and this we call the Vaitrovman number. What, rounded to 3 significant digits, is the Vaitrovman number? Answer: 107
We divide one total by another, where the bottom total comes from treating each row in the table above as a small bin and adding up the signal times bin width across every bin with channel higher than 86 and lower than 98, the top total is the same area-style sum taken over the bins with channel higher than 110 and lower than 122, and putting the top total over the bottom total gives 0.90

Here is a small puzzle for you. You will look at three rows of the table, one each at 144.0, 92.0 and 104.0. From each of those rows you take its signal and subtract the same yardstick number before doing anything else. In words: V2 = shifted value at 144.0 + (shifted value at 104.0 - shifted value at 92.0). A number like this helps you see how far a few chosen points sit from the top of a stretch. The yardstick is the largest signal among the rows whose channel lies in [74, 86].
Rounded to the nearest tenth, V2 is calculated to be -18.0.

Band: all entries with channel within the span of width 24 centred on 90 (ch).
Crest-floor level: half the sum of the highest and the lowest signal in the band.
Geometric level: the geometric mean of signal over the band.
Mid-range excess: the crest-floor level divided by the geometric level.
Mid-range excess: 0.99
